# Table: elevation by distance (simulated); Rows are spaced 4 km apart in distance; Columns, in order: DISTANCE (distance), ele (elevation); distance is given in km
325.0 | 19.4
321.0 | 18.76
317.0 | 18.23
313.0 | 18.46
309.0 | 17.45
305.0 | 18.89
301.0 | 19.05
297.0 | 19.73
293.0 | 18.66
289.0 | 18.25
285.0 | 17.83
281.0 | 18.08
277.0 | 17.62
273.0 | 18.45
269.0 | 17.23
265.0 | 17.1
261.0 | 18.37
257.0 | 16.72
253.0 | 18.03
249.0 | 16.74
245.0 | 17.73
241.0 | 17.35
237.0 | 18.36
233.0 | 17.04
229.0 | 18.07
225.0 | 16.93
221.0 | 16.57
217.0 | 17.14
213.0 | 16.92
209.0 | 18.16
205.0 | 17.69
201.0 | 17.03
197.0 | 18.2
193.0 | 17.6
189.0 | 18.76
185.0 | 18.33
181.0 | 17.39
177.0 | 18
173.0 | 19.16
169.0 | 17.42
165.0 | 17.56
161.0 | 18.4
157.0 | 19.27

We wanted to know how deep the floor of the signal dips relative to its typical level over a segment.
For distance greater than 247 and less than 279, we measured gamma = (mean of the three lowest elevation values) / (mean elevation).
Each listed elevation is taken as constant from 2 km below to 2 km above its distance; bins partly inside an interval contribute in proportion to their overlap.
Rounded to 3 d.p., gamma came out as 0.961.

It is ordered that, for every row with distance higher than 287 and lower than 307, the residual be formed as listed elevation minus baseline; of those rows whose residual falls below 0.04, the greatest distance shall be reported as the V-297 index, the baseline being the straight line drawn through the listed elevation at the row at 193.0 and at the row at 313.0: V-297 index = 289.0 km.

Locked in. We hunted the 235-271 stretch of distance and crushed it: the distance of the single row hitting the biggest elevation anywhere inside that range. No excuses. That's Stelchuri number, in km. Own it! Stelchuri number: 261.0 km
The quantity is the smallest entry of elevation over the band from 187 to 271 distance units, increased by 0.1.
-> 16.7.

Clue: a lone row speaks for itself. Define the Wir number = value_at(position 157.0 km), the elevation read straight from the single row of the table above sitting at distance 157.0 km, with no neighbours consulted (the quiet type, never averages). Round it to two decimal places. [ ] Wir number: 19.27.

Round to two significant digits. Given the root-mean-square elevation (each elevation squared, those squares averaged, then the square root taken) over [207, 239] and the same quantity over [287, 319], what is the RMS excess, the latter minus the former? 1.2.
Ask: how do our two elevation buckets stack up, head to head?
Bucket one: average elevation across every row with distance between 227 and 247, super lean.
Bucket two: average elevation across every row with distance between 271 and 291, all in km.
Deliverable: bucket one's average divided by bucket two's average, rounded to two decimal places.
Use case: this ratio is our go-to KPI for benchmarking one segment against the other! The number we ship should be 0.98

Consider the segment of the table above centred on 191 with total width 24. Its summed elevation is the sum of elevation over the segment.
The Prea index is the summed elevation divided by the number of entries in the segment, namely 17.9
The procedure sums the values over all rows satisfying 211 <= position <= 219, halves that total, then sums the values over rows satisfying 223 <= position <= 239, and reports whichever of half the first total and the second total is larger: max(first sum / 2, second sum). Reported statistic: 70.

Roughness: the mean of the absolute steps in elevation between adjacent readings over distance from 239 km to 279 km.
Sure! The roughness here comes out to 1.01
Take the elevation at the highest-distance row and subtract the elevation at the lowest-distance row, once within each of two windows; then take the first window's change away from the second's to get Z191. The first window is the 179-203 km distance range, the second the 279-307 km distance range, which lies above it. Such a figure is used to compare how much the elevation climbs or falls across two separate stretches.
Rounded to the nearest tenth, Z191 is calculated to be 1.2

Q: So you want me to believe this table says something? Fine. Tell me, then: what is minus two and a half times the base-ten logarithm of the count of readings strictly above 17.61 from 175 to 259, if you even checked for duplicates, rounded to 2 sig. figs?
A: -2.5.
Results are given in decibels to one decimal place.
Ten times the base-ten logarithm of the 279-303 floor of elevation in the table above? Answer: 12.5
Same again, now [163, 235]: 12.2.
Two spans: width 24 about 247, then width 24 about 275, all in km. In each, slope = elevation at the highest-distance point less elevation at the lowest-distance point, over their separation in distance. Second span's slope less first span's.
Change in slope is 0.12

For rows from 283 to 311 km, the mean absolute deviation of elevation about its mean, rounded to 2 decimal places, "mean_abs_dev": 0.61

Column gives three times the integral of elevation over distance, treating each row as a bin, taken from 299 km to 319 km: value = 1105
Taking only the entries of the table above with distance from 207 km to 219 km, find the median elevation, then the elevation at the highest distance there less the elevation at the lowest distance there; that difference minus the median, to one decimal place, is -18.2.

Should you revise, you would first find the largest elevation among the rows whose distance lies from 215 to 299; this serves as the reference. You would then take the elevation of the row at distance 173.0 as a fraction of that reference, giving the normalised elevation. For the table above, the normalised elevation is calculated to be 0.971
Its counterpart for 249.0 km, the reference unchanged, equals 0.848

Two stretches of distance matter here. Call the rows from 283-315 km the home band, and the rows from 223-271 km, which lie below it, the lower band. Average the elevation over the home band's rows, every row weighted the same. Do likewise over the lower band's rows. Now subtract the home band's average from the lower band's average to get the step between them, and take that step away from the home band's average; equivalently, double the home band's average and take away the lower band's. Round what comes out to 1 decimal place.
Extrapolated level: 19.6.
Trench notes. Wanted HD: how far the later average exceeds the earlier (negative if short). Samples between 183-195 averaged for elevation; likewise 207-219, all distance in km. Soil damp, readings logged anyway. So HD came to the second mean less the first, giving -0.8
